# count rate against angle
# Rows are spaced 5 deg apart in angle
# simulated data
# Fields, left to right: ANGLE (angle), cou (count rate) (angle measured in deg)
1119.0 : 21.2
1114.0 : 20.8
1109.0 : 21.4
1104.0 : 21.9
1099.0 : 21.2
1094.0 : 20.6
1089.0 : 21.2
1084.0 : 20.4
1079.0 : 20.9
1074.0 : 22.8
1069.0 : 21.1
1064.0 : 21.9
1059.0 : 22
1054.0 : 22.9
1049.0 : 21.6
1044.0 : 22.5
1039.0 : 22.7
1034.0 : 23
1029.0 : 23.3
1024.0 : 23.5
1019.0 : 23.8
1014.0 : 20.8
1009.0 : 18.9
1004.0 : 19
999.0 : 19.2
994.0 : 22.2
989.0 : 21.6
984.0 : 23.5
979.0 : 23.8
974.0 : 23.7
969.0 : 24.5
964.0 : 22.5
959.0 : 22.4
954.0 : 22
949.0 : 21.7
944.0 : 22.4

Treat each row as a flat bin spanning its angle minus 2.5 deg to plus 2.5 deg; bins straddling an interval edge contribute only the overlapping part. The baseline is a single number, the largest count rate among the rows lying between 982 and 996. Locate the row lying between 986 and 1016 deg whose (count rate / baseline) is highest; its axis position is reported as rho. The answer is 994.0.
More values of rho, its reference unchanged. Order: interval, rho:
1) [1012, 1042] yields 1019.0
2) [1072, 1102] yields 1074.0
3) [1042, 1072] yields 1054.0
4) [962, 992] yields 969.0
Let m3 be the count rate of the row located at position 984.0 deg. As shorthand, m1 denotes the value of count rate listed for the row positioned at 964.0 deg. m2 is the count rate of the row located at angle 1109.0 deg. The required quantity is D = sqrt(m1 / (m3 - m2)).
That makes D 3.3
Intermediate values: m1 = 22.5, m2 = 21.4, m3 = 23.5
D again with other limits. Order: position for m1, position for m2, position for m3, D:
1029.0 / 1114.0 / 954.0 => 4.4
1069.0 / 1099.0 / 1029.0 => 3.2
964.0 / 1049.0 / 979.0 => 3.2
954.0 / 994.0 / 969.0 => 3.1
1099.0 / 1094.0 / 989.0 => 4.6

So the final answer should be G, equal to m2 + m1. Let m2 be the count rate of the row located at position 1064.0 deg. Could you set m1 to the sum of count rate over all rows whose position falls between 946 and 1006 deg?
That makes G 288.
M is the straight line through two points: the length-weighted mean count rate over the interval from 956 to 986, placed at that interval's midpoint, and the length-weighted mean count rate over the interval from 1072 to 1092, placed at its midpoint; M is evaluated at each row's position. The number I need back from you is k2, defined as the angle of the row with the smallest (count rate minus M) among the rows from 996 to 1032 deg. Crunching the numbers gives 1009.0 deg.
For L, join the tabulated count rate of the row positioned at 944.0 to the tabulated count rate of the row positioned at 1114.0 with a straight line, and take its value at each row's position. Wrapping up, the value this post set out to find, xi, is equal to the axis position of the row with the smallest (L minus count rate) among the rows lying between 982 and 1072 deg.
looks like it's 1019.0 deg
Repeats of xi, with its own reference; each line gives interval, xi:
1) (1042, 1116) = 1074.0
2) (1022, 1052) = 1024.0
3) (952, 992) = 969.0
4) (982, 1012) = 984.0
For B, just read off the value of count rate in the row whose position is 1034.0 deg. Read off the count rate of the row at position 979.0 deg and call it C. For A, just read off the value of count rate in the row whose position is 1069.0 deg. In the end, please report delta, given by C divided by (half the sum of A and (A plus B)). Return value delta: 0.730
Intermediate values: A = 21.1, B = 23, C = 23.8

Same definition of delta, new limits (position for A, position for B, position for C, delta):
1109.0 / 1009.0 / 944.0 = 0.726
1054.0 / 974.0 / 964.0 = 0.647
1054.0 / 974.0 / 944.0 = 0.645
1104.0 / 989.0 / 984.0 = 0.719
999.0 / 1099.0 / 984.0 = 0.789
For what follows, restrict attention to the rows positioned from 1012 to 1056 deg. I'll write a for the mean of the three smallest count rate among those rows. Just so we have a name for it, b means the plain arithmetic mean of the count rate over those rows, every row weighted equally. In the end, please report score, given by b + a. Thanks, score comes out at 44.3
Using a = 21.6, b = 22.7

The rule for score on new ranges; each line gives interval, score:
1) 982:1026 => 40.4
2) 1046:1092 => 42.4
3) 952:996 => 44.8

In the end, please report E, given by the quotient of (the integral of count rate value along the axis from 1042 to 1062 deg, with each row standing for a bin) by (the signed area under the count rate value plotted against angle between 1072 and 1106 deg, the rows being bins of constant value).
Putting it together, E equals 0.6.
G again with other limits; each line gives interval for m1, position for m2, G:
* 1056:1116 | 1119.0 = 277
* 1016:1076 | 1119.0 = 292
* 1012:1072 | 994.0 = 291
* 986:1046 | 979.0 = 284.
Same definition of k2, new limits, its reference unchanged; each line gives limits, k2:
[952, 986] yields 954.0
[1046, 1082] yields 1079.0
